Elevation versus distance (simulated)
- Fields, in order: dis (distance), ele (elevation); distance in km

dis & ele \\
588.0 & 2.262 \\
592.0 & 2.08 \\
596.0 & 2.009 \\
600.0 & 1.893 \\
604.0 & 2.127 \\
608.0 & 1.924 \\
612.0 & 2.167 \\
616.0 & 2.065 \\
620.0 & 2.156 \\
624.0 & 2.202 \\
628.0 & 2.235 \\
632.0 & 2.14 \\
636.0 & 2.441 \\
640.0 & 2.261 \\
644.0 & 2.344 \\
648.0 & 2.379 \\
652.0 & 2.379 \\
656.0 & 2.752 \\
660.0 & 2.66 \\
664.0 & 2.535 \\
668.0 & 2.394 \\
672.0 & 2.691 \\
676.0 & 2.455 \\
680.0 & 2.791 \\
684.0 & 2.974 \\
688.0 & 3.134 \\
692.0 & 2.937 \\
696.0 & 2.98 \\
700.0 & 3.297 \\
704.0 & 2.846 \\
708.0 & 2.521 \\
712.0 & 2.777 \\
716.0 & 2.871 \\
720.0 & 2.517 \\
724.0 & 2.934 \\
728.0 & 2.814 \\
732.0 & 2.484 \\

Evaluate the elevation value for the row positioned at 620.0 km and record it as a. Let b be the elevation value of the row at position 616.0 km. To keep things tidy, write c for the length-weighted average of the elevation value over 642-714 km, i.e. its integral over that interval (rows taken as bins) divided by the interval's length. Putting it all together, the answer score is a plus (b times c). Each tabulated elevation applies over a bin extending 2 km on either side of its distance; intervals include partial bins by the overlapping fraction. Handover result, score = 7.8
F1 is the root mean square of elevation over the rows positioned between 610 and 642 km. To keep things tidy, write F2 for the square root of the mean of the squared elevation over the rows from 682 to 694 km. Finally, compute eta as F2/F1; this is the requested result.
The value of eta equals 1.36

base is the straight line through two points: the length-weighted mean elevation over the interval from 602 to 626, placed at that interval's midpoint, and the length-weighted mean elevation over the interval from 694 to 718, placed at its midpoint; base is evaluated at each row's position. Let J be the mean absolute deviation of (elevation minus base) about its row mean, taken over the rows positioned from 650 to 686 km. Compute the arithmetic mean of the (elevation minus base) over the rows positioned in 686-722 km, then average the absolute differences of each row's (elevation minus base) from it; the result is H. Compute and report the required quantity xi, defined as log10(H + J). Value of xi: -0.39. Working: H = 0.26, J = 0.14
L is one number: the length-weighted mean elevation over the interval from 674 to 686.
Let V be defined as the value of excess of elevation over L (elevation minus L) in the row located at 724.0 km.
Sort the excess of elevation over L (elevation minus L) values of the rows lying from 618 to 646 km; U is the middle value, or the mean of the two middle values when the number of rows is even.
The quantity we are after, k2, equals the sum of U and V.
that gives -0.31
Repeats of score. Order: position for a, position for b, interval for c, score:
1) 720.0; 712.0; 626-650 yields 8.9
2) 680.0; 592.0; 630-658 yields 7.8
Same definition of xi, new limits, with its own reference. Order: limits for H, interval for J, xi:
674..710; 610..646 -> -0.58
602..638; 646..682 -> -0.71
